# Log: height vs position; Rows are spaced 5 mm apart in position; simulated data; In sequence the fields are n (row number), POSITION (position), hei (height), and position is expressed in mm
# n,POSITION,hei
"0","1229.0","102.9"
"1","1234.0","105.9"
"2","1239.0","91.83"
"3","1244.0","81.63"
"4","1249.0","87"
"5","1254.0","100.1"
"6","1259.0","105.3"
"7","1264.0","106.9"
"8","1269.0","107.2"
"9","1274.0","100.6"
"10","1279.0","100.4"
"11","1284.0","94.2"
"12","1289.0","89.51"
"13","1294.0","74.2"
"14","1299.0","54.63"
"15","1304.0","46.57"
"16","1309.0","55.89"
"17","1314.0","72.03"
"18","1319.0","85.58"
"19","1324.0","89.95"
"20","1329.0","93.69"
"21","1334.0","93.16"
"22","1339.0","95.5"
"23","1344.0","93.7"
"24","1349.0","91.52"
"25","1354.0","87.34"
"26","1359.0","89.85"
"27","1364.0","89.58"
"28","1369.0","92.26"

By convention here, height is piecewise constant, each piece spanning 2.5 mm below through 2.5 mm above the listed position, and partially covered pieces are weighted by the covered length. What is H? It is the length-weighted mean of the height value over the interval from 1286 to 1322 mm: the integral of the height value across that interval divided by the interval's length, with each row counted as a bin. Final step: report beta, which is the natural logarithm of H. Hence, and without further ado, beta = 4.23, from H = 69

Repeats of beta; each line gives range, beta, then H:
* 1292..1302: 4.14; 63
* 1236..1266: 4.56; 95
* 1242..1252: 4.45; 85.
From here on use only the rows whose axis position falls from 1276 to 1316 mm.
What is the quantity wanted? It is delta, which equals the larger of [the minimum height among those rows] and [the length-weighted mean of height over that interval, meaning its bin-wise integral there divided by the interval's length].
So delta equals 74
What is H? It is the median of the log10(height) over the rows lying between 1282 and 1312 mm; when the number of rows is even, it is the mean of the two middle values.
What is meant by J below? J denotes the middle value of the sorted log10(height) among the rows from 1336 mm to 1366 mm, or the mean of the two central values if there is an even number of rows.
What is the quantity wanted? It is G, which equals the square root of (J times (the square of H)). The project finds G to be 2.53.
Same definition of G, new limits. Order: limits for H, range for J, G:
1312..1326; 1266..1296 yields 2.72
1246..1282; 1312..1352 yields 2.81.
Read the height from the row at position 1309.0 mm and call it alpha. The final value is 55.89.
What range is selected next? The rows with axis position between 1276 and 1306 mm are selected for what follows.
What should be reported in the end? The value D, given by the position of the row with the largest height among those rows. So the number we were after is 1279.0 mm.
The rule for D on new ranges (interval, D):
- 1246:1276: 1269.0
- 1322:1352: 1339.0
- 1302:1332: 1329.0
